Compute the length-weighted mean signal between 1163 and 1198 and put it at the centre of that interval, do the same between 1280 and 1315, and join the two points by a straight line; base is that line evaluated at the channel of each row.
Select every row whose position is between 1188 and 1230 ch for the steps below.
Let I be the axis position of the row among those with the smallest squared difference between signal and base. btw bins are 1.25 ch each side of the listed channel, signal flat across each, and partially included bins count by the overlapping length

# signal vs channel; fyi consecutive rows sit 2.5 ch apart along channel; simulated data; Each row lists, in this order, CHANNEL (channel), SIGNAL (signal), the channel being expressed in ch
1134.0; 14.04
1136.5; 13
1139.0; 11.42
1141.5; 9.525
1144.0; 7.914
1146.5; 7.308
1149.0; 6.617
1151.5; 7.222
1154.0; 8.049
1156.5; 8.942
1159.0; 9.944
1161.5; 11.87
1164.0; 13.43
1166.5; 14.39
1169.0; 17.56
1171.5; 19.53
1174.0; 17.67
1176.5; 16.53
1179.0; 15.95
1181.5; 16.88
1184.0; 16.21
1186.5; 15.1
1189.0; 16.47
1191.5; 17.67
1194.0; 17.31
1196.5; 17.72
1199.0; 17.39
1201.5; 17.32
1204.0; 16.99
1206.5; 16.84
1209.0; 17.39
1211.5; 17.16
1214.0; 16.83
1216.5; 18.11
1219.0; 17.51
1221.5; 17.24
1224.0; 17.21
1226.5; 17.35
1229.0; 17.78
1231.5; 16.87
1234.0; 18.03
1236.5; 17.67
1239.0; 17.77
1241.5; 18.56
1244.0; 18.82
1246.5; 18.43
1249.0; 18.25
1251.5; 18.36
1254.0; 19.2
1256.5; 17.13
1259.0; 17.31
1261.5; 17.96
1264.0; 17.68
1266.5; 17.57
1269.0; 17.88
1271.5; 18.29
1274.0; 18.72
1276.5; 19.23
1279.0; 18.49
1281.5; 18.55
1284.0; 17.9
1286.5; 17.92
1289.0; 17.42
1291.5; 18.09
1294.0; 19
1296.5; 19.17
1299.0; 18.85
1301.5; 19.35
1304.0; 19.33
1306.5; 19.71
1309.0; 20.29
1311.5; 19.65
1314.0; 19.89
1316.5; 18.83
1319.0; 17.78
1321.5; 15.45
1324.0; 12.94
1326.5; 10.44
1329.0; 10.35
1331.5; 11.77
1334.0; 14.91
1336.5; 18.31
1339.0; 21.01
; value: 1211.5 ch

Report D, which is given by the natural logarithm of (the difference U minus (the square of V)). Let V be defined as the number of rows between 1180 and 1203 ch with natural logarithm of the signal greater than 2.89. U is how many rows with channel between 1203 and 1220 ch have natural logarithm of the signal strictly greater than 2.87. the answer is 0.00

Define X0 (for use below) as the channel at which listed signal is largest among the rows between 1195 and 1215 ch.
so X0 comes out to 1196.5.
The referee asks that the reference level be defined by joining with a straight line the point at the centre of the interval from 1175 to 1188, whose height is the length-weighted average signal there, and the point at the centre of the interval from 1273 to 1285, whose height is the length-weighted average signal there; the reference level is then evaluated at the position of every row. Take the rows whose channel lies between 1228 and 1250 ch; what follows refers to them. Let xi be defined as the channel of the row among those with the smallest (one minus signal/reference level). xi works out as 1244.0 ch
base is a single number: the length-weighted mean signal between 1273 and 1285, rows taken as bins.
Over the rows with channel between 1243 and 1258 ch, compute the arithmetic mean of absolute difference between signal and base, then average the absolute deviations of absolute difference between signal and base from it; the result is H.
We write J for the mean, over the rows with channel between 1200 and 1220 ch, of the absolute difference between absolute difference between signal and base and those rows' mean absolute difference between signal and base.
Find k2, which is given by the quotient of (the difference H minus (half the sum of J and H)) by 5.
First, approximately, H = 0.4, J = 0.3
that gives 0.00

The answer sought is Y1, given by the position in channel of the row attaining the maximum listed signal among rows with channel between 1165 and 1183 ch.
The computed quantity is 1171.5 ch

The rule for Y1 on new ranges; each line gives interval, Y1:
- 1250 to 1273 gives 1254.0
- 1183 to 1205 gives 1196.5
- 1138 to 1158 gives 1139.0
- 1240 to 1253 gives 1244.0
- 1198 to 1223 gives 1216.5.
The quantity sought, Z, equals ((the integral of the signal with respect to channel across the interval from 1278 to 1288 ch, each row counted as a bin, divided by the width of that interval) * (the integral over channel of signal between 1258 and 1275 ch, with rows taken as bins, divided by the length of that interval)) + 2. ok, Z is 328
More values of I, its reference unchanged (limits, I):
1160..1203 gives 1176.5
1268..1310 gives 1281.5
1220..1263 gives 1239.0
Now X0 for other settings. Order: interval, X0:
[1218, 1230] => 1229.0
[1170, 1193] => 1171.5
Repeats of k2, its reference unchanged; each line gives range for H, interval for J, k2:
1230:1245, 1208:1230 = 0.02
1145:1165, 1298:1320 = 0.16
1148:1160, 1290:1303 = 0.09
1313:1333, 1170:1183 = 0.23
